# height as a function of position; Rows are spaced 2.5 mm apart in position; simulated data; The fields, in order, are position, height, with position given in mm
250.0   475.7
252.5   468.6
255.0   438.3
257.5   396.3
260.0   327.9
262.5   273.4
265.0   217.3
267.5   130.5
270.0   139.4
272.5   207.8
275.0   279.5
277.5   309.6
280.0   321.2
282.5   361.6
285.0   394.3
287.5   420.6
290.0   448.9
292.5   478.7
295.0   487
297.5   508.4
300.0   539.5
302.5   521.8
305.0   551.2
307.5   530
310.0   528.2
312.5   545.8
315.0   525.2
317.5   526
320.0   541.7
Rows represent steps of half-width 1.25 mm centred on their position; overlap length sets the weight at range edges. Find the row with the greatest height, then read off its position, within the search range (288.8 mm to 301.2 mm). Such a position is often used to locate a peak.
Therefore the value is 300.0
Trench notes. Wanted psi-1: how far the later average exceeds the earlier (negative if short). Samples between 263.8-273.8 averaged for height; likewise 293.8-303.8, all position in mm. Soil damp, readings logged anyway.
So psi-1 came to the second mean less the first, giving 340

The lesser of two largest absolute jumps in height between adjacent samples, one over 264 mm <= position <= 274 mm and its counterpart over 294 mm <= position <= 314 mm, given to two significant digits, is 31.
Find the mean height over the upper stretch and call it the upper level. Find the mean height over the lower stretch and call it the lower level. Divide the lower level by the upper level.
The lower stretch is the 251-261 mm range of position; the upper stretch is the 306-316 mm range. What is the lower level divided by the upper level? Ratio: 0.77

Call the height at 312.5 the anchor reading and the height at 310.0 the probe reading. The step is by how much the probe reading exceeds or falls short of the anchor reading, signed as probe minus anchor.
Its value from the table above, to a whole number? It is -18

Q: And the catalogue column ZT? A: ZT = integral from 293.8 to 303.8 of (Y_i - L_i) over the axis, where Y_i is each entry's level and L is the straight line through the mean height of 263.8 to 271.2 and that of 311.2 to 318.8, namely 1084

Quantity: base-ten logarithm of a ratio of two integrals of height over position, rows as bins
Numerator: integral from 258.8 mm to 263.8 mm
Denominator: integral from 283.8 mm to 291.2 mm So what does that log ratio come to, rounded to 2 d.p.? -0.32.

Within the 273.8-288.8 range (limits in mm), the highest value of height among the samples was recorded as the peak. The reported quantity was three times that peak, 1262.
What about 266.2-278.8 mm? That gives 929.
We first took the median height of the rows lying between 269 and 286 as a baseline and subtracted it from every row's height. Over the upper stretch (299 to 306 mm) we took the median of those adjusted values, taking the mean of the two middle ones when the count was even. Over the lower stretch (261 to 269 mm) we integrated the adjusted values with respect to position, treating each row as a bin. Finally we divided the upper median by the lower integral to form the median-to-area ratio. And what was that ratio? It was -0.3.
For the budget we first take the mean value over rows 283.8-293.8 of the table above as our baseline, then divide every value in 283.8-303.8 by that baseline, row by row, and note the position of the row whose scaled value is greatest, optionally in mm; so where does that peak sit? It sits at 300.0 mm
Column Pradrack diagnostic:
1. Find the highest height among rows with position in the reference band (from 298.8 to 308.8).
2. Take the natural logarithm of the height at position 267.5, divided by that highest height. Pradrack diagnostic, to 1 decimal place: -1.4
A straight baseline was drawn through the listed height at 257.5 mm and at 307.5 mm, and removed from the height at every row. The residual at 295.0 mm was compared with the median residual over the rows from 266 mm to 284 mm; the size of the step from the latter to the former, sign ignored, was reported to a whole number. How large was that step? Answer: 154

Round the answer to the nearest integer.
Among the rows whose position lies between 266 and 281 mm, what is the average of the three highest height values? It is 303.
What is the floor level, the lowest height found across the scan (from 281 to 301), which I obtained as 361.6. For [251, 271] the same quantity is 130.5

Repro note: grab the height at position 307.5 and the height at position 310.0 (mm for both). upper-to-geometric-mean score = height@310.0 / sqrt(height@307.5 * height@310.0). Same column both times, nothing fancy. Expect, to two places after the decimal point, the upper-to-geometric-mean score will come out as 1.00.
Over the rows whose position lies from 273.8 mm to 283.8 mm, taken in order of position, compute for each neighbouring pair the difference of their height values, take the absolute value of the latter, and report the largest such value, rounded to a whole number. 40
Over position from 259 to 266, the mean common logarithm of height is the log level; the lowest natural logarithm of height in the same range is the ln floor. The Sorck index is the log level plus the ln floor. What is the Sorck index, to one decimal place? 7.8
